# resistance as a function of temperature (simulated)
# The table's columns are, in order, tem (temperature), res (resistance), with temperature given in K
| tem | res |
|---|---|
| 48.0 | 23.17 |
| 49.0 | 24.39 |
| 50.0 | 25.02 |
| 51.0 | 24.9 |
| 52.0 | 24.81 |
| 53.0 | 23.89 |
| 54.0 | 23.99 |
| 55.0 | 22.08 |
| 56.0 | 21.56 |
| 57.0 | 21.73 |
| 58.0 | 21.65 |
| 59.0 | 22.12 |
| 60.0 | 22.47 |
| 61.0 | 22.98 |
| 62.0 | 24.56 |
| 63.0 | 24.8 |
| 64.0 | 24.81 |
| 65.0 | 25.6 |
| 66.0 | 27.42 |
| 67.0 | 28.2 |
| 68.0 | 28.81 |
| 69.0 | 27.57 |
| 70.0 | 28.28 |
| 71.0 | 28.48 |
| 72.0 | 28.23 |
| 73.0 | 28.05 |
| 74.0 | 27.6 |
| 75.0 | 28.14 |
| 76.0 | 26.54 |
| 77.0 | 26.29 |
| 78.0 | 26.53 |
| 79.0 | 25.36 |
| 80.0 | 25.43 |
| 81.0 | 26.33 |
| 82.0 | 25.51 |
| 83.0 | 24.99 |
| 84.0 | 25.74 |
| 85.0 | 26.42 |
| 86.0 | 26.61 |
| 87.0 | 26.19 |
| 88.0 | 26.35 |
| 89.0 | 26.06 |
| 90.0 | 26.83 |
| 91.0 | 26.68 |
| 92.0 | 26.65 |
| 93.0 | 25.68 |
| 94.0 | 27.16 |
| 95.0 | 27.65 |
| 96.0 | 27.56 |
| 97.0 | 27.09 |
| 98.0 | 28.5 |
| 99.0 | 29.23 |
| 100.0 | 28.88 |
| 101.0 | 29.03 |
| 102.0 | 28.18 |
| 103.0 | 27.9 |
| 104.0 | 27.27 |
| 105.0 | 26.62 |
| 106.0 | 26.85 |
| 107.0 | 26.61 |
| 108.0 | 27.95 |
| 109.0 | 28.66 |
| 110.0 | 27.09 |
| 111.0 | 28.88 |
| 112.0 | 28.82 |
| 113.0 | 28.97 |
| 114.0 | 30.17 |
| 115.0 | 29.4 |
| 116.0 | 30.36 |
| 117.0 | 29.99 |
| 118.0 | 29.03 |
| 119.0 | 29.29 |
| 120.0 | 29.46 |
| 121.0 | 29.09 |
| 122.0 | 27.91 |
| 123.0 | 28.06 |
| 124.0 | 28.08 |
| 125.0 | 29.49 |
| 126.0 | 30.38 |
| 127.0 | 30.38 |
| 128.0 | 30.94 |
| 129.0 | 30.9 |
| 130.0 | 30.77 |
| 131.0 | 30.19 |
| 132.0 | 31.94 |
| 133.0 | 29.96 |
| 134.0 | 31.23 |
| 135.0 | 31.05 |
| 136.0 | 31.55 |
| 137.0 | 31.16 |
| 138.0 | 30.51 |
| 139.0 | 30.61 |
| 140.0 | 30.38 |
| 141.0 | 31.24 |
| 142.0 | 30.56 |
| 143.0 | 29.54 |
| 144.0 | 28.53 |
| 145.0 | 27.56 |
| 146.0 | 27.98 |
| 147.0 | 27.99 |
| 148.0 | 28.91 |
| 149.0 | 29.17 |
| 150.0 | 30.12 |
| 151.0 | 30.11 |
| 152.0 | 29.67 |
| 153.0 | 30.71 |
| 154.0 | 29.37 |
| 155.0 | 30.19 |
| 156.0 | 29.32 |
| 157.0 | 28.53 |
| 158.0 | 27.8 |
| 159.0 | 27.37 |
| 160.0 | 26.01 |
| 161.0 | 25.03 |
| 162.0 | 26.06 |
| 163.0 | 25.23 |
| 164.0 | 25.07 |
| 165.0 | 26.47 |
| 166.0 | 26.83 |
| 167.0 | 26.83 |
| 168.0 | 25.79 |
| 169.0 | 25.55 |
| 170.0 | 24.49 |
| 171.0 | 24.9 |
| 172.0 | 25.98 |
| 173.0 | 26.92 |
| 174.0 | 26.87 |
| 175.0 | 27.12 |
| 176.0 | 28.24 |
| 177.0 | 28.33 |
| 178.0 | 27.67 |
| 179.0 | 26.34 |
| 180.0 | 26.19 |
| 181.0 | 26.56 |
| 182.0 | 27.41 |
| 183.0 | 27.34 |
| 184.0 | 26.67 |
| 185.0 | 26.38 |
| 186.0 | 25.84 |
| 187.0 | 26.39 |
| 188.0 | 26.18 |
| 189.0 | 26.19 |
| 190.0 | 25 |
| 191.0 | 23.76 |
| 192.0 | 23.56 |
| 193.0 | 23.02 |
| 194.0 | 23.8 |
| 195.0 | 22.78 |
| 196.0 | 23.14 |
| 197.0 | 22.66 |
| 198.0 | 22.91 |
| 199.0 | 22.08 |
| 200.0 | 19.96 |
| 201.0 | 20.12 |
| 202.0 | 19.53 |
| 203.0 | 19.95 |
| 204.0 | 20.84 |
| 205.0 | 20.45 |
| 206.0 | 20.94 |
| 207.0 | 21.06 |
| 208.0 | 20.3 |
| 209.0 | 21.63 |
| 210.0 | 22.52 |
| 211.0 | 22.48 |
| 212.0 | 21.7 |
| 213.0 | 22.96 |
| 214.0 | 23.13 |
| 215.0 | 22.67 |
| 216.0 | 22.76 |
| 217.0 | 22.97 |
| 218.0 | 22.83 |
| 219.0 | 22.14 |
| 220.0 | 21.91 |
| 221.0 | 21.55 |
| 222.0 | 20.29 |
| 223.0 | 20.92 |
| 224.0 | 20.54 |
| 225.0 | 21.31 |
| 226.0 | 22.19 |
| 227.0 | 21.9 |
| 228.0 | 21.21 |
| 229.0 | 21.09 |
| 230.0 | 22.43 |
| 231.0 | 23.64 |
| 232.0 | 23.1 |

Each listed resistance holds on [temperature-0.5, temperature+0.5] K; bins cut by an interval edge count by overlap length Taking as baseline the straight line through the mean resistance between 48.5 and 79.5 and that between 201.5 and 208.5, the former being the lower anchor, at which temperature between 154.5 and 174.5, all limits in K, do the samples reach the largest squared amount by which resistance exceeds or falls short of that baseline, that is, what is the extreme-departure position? 155.0 K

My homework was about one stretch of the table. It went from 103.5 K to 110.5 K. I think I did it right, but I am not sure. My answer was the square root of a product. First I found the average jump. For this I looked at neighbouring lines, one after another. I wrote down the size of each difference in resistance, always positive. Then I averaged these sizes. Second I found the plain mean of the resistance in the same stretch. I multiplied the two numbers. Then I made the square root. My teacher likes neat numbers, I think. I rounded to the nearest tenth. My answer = 4.6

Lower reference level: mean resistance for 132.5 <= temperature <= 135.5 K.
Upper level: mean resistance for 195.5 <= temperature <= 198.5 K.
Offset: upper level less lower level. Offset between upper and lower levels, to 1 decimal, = -7.8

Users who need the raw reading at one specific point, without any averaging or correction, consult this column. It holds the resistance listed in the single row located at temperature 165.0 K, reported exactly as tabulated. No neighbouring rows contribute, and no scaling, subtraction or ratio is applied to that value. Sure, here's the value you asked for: 26.47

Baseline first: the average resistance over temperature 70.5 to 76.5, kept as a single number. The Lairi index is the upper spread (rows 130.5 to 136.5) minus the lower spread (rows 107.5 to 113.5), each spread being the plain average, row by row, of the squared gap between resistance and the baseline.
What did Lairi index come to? 10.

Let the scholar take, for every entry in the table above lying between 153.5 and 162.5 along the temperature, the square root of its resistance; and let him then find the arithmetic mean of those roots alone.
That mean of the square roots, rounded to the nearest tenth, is 5.3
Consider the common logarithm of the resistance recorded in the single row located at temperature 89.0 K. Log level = 1.42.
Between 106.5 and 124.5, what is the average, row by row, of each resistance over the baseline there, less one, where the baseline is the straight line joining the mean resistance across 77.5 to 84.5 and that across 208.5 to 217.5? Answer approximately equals 0.16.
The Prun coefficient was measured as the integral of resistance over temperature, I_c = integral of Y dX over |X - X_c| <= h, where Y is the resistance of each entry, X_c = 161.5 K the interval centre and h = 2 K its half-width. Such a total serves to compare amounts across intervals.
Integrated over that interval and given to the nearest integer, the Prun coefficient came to 102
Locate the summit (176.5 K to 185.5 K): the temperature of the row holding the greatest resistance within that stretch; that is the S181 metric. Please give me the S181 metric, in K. 177.0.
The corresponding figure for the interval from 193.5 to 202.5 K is 194.0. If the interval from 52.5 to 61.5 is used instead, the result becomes 54.0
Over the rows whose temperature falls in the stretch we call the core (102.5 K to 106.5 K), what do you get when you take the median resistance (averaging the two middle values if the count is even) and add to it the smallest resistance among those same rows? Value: 54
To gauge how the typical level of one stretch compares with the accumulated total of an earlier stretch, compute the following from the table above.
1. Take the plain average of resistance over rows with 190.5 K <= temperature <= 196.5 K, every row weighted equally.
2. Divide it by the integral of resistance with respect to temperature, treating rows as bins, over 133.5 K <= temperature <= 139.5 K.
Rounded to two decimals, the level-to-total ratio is 0.13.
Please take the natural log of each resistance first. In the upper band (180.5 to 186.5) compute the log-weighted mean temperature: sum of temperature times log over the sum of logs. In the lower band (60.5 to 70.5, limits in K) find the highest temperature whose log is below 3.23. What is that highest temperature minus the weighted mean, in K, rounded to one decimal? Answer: -119.5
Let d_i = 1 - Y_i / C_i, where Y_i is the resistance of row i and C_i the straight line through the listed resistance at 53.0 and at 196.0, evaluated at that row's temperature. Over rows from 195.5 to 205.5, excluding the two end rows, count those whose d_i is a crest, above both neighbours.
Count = 3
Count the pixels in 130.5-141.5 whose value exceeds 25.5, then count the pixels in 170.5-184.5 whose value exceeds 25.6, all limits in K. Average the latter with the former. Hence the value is 12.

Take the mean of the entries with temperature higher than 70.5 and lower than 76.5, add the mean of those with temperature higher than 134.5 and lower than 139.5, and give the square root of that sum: 7.7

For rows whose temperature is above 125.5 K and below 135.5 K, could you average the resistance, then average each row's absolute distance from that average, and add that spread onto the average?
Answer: 31.2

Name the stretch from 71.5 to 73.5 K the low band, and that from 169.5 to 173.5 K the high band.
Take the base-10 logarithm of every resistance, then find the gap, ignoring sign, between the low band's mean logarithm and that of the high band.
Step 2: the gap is 0.042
